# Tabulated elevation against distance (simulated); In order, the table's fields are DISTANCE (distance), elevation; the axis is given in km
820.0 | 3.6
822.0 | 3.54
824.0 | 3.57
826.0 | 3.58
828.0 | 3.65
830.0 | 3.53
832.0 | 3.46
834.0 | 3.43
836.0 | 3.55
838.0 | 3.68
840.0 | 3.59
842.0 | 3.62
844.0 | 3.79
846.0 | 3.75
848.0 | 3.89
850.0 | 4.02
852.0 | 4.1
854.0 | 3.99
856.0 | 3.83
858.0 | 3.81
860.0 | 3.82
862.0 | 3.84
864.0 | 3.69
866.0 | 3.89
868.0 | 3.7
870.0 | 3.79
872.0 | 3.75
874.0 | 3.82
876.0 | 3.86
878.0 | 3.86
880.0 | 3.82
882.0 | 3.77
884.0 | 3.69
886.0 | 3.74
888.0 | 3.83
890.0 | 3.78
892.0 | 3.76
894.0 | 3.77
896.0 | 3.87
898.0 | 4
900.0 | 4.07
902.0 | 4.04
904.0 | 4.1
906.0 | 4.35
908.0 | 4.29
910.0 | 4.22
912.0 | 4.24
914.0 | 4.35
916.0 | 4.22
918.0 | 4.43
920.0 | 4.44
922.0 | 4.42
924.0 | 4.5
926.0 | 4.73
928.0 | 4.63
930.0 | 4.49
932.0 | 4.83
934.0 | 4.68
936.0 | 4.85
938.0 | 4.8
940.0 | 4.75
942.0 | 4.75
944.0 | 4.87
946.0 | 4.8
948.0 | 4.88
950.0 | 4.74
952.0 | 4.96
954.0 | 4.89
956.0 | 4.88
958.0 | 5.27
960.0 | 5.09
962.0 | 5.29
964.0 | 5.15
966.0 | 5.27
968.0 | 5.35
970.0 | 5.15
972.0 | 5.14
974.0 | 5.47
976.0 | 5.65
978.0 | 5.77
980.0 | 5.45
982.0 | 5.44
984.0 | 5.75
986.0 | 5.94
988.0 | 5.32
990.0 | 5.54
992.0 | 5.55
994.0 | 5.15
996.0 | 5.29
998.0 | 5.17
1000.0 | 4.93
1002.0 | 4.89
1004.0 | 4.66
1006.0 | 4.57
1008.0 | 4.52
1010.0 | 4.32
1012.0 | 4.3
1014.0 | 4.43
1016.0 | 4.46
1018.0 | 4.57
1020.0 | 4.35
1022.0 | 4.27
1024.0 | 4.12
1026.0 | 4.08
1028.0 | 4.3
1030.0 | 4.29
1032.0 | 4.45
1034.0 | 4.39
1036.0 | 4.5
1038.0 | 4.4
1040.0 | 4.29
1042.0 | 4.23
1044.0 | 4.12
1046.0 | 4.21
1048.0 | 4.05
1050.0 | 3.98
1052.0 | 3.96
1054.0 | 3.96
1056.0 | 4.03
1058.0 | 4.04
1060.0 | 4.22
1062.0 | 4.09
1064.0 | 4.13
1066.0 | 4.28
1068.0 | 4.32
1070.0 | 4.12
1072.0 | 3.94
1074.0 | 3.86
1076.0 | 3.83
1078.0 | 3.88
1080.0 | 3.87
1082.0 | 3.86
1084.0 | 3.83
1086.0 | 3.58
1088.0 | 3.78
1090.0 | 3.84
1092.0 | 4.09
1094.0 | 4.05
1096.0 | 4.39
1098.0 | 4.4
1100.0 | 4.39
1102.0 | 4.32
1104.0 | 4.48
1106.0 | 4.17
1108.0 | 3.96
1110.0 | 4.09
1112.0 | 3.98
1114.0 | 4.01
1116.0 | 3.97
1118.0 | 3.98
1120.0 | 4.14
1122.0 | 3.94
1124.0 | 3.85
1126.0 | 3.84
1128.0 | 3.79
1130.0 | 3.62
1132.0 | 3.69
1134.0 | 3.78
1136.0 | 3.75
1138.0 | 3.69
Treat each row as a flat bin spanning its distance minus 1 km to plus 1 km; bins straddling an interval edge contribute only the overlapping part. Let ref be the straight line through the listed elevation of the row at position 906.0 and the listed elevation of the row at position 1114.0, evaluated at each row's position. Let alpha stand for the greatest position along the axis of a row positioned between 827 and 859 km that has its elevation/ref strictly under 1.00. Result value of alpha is 858.0 km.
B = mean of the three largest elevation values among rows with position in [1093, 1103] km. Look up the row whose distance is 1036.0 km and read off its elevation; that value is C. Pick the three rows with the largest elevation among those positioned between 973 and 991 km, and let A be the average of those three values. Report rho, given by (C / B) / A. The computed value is 0.176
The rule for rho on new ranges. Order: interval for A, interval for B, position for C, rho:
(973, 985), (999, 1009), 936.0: 0.176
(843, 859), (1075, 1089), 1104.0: 0.287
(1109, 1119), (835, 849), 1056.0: 0.263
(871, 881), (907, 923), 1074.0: 0.227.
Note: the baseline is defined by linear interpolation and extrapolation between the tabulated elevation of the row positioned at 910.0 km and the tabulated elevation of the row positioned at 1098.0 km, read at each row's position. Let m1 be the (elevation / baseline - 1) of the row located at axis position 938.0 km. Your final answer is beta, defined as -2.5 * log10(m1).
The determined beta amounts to 2.2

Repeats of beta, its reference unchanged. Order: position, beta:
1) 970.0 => 1.7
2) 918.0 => 3.3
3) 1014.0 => 4.0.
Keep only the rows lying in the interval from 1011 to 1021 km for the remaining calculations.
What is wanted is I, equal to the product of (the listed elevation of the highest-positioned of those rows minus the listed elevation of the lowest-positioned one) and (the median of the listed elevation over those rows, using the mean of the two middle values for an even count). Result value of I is 0.22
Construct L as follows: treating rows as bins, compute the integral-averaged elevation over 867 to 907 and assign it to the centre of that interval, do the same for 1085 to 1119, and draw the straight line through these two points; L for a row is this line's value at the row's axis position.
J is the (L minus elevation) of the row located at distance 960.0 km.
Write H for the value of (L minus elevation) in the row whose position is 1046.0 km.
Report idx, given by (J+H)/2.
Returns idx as -0.7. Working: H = -0.18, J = -1.1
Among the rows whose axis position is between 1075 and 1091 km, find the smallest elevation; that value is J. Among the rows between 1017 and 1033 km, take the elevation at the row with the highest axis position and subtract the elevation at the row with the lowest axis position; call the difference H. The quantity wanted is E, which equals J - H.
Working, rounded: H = -0.12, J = 3.58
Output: 3.7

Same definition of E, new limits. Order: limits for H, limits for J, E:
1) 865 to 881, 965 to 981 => 5.2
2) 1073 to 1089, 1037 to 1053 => 4.0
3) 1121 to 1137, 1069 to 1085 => 4.0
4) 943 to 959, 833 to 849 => 3.0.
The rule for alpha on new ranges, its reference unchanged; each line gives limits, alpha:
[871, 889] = 888.0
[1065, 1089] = 1088.0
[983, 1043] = 1026.0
